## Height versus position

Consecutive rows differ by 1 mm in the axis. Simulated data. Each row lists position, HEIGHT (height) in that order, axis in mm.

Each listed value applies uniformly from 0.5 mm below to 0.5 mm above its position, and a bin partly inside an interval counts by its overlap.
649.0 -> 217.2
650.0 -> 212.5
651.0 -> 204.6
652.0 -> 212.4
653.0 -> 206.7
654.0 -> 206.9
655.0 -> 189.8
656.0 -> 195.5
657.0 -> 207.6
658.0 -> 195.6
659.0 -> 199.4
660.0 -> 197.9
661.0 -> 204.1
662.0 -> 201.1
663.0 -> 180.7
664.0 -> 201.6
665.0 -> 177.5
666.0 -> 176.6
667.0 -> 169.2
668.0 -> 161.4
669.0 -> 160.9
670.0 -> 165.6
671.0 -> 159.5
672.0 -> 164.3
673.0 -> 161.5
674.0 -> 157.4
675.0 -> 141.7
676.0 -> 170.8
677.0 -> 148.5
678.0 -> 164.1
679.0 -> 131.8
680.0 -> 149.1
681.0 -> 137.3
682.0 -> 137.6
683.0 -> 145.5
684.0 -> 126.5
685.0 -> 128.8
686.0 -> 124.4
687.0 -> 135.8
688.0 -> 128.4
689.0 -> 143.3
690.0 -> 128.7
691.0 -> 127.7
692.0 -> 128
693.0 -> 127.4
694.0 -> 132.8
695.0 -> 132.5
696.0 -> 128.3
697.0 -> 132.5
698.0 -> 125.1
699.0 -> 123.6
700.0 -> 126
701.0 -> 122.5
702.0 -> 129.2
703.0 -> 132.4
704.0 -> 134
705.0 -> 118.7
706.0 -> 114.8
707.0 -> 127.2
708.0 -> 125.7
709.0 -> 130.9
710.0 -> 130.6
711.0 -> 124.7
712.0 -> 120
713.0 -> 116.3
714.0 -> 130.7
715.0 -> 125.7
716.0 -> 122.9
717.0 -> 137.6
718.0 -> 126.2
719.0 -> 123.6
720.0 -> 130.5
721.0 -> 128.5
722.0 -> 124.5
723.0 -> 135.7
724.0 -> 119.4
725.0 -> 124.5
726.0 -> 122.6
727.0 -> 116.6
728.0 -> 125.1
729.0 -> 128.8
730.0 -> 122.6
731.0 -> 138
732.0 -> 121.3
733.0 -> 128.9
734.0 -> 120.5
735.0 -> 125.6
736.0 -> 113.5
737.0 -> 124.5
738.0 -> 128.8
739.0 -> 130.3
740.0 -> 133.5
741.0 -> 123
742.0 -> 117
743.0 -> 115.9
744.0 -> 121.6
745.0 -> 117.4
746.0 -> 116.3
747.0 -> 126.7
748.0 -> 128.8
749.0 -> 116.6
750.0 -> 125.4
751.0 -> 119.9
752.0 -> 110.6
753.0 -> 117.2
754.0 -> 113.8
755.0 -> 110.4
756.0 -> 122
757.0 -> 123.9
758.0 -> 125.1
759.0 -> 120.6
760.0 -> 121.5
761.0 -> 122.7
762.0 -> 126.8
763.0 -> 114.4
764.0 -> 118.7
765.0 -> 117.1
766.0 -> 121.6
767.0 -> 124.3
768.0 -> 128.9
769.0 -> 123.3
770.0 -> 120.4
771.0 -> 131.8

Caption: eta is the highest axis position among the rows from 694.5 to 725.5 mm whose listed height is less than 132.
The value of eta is 725.0 mm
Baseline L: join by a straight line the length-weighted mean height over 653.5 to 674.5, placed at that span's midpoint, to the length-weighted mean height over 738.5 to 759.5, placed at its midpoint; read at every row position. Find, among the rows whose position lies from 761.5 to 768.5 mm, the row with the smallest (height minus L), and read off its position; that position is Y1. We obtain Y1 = 763.0 mm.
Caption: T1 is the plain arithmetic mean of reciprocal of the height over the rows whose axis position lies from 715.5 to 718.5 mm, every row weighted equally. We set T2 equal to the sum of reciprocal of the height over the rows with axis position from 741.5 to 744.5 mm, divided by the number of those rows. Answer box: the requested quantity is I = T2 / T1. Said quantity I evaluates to 1.09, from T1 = 0.0078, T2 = 0.0085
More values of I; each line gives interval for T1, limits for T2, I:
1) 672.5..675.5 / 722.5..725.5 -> 1.21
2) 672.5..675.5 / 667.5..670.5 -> 0.94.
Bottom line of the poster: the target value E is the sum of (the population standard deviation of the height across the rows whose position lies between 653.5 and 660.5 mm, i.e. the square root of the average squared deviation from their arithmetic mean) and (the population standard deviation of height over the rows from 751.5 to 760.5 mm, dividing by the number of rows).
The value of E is 11.2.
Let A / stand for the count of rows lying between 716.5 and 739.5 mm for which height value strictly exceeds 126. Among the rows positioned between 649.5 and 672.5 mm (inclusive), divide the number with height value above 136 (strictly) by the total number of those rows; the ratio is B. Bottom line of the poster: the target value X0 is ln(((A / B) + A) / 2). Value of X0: 2.3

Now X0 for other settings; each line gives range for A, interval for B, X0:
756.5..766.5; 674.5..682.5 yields 0.1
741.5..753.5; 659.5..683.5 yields 0.7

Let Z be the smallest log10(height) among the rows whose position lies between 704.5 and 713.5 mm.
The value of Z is 2.06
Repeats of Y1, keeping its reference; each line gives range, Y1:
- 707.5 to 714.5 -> 713.0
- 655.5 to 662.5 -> 656.0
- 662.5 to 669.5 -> 668.0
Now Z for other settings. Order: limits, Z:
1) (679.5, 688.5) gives 2.09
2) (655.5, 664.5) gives 2.26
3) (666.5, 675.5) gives 2.15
